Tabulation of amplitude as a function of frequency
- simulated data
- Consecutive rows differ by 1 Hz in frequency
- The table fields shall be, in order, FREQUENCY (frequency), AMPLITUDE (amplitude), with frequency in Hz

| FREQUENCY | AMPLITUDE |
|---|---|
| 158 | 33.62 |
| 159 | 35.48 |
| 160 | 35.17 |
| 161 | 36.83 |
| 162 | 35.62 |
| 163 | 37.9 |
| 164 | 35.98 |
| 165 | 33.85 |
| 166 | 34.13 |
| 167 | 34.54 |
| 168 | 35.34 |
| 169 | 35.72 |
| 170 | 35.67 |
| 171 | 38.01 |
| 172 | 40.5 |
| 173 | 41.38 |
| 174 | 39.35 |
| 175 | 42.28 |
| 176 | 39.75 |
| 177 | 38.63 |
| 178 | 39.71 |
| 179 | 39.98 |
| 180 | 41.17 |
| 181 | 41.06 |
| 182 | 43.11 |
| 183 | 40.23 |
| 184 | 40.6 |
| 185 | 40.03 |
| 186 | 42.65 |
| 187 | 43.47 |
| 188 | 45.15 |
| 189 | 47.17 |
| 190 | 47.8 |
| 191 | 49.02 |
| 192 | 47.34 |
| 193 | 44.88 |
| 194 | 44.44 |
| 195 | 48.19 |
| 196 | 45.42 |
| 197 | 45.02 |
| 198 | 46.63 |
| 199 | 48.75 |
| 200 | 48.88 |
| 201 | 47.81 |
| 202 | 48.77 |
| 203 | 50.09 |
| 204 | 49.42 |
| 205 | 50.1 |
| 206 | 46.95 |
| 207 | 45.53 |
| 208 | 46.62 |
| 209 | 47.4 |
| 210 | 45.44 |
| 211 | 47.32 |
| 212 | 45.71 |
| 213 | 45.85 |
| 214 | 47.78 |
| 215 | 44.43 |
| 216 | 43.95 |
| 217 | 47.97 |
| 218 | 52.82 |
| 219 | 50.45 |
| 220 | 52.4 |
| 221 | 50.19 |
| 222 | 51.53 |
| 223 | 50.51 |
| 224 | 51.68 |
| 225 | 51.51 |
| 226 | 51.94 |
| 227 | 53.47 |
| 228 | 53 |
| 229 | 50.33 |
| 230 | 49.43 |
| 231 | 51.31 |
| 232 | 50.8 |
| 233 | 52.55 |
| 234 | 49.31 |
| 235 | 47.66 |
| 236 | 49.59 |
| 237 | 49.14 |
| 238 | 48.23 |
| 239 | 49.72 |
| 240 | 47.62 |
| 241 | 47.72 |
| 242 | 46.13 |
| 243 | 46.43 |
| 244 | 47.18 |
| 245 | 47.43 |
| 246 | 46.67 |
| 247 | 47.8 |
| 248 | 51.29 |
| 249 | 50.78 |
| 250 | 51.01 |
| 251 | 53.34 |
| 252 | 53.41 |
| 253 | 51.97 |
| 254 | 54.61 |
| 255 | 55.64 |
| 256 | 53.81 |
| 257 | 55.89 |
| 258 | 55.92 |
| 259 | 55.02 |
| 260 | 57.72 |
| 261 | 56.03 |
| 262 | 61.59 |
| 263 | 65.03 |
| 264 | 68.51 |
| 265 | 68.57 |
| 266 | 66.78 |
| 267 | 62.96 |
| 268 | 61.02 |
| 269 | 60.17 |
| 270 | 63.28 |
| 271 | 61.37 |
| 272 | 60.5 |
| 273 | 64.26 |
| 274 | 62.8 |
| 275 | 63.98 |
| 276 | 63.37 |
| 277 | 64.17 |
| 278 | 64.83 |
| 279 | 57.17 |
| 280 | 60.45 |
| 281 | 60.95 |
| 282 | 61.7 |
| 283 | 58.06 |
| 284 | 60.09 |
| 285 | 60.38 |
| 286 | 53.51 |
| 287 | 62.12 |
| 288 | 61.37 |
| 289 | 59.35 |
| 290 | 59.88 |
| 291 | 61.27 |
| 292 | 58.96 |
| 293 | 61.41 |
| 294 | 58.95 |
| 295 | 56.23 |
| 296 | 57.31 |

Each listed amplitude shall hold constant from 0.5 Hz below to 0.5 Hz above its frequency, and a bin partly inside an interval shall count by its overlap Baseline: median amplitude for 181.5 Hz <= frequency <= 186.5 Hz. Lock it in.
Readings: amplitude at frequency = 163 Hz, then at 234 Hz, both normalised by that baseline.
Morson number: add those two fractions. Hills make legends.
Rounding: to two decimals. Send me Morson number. 2.15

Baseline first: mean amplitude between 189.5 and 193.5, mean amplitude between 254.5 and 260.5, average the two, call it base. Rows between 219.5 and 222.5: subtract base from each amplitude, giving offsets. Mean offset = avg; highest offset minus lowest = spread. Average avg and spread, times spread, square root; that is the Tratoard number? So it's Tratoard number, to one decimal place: 1.5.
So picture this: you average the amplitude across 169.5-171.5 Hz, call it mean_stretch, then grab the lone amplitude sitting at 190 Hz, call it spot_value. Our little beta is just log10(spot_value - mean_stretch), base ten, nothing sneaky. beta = 1.04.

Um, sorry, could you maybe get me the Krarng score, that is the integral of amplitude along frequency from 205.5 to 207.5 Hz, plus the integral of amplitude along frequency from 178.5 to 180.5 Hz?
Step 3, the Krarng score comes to 174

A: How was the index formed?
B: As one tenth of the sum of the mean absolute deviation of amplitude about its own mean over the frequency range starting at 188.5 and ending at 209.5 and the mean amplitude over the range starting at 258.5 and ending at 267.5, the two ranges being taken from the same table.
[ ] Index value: 6.38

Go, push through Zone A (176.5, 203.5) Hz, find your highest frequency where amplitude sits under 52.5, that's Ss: 203 Hz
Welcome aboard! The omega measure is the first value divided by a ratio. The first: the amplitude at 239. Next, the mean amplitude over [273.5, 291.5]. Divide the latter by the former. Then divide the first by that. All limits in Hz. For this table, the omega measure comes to 41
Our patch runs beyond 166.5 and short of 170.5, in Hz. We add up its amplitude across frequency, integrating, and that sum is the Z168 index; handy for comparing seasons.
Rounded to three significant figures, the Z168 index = 141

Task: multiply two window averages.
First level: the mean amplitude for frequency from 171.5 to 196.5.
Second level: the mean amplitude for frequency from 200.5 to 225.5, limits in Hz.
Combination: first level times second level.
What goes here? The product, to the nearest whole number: 2082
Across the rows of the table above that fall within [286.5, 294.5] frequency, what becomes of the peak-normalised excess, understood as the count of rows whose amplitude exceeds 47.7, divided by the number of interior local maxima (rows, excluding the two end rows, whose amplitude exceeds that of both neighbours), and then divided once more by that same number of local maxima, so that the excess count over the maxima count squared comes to 2.0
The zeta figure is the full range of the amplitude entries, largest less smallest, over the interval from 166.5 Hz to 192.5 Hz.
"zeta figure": 14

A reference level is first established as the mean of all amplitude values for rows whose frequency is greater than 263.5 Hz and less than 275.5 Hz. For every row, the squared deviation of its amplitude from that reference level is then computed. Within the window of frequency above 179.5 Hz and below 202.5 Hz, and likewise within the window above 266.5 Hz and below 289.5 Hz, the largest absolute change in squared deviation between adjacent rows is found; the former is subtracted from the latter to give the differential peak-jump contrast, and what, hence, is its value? -29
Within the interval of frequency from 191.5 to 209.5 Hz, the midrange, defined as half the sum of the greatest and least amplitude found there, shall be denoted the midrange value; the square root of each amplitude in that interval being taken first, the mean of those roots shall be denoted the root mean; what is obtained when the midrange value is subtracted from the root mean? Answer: -40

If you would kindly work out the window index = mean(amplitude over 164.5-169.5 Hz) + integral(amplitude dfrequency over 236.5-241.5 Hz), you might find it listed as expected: 277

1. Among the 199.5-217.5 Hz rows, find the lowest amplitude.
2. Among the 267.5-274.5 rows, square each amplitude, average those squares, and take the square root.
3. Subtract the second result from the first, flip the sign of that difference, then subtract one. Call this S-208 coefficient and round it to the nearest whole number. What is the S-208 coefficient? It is 17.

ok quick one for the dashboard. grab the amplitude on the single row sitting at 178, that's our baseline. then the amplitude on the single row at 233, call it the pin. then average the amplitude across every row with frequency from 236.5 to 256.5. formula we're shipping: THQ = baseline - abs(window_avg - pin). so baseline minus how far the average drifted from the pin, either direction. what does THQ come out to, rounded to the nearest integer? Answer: 37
